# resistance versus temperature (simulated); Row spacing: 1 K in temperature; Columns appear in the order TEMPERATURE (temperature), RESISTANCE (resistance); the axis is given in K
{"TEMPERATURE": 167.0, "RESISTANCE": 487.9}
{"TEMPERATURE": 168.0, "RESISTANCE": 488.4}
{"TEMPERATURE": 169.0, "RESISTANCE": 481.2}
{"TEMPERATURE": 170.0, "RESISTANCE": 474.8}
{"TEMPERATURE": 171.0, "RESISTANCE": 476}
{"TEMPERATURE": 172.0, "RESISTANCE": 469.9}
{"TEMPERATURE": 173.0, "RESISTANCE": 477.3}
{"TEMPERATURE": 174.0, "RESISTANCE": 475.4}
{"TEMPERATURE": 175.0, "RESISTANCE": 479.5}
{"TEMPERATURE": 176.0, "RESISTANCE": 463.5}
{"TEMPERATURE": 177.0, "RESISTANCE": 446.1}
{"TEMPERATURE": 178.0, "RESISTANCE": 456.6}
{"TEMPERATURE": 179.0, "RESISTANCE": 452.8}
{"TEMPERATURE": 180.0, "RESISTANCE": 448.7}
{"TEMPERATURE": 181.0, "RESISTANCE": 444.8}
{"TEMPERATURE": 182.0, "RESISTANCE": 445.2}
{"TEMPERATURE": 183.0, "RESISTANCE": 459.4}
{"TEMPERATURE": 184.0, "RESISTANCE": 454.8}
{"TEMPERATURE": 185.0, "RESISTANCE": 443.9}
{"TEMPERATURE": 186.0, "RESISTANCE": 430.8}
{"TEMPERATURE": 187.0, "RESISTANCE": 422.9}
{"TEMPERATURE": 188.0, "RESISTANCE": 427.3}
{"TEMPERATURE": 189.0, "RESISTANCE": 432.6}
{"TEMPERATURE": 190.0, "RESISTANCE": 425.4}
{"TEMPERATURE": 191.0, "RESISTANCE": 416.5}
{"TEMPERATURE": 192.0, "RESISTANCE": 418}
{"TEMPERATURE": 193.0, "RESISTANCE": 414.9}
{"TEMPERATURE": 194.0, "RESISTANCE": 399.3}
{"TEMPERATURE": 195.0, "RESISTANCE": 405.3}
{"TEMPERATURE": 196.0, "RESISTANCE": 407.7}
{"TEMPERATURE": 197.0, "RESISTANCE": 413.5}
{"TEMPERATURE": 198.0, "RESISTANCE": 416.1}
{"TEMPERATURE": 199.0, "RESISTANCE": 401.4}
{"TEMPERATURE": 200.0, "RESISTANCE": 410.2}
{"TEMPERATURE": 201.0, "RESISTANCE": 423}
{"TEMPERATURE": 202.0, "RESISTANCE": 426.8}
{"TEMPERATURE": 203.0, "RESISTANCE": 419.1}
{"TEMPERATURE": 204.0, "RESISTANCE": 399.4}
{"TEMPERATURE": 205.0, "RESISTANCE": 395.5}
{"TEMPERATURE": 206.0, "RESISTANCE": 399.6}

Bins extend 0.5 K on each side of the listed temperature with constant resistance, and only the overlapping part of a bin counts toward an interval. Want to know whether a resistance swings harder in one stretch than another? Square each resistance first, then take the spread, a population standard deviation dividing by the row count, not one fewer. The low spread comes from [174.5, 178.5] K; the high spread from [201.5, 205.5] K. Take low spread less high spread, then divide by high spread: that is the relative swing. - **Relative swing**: 0.0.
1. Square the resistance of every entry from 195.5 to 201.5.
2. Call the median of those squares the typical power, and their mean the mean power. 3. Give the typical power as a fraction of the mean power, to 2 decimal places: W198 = 1.00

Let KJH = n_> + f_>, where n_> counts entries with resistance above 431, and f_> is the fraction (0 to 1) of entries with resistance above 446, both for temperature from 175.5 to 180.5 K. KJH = 6.0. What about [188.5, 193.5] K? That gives 1.0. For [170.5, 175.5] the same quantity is 6.0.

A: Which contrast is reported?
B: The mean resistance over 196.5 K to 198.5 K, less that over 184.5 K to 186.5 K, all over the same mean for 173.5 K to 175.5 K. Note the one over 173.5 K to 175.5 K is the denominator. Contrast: -0.047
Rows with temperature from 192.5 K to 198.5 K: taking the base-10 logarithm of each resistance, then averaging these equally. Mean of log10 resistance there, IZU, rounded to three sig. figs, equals 2.61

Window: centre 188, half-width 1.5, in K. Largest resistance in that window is 432.6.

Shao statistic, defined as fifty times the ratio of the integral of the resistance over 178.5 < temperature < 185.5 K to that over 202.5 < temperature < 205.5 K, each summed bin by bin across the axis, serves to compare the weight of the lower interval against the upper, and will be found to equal 130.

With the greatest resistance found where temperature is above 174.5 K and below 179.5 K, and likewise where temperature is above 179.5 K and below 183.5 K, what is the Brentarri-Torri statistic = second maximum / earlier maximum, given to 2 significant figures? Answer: 0.96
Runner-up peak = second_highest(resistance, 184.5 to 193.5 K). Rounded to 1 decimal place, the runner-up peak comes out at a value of 432.6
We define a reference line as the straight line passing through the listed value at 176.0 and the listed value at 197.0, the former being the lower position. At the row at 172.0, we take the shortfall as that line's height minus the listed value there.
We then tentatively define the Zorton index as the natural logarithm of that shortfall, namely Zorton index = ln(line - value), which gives 1.14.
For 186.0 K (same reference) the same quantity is 2.18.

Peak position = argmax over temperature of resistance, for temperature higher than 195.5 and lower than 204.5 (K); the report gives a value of 202.0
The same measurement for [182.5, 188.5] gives 183.0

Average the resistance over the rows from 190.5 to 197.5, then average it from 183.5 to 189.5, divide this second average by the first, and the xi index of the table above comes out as 1.06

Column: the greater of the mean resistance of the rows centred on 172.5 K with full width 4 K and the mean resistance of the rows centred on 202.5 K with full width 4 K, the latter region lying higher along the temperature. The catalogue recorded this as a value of 475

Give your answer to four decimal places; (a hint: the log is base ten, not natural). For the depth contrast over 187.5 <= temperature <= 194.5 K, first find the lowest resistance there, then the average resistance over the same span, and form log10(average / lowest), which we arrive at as 0.0211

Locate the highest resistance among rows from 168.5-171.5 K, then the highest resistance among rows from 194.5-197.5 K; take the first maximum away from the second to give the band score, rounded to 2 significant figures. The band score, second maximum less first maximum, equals -68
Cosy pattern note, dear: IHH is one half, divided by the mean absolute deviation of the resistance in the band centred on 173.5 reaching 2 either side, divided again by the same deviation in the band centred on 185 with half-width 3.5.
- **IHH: 0.015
